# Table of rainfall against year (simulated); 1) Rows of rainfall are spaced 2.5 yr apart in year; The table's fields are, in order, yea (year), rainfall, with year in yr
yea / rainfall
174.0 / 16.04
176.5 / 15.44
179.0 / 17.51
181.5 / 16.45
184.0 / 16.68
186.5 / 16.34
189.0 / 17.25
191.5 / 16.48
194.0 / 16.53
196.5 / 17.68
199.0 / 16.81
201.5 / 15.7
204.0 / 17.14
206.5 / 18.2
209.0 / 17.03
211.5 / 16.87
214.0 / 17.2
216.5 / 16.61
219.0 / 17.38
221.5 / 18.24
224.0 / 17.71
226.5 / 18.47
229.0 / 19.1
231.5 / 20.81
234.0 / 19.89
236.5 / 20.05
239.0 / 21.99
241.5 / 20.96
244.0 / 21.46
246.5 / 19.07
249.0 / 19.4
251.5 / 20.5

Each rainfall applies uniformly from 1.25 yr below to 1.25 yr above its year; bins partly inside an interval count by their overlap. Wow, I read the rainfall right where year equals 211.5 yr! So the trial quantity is 16.87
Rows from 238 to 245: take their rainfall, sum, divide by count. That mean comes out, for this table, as 21.5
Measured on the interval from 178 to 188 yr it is 16.7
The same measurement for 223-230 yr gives 18.4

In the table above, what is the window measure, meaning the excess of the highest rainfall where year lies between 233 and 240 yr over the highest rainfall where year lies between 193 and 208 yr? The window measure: 3.8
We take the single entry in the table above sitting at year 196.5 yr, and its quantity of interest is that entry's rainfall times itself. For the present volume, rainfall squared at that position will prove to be 313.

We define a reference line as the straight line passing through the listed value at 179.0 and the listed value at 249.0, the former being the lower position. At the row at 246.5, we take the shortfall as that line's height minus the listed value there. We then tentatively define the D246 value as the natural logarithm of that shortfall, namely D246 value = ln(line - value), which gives -1.3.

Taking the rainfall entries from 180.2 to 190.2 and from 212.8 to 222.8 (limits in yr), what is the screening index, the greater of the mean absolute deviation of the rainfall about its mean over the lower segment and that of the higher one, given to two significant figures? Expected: 0.45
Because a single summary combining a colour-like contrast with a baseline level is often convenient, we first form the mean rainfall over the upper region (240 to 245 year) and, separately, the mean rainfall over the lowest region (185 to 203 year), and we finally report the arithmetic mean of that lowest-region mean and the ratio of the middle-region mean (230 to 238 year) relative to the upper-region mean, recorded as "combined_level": 8.82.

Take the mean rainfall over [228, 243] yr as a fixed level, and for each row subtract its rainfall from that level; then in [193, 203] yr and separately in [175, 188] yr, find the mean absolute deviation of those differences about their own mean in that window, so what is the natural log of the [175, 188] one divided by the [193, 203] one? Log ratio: -0.1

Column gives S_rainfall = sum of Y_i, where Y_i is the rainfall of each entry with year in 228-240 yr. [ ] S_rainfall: 102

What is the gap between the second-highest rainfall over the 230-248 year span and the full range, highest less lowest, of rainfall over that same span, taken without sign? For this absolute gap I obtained 18.5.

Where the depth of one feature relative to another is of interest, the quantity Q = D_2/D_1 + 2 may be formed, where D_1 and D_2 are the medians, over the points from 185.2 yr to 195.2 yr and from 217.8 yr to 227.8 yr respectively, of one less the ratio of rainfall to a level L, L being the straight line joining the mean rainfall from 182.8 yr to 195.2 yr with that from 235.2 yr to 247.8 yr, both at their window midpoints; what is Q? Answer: 6.7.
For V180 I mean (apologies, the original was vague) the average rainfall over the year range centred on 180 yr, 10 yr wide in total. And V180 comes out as 16.5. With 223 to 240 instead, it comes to 19.7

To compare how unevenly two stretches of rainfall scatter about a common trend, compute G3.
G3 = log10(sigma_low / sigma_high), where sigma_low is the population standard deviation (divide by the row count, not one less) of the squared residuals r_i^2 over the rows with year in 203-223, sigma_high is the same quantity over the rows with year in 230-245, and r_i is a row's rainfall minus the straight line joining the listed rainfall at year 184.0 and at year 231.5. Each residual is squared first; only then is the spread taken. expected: 0.6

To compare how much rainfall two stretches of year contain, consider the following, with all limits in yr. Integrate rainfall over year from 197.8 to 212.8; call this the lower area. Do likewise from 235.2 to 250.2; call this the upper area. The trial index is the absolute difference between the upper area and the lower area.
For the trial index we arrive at 53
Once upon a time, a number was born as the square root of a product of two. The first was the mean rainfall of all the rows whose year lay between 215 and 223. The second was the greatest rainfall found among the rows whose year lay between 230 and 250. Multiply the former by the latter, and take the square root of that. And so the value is 19.6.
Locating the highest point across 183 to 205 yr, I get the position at 196.5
